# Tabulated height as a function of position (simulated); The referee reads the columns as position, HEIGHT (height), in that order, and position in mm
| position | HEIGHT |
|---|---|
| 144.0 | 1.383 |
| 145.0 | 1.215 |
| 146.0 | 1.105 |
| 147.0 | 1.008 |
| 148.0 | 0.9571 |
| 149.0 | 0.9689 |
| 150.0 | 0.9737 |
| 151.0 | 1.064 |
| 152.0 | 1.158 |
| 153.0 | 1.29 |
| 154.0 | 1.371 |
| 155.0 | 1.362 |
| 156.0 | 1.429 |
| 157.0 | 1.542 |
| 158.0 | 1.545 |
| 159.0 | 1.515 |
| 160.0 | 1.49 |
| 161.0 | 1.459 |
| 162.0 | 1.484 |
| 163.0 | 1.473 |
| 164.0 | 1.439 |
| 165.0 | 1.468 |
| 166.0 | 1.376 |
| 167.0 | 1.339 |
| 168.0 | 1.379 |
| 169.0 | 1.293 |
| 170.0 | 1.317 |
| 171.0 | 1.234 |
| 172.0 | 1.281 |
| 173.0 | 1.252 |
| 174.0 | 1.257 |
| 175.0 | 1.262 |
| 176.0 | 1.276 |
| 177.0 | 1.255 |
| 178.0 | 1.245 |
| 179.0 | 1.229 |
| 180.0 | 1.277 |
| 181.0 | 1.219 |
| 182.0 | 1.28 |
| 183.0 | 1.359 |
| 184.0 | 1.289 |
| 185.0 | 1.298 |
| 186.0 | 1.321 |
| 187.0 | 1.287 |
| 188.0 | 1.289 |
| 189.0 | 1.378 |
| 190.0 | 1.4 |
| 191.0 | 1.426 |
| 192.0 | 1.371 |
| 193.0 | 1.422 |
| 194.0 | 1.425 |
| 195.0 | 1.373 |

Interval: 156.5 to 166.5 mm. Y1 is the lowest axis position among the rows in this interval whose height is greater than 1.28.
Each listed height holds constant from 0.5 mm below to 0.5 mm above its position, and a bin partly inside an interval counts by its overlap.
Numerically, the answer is 157.0 mm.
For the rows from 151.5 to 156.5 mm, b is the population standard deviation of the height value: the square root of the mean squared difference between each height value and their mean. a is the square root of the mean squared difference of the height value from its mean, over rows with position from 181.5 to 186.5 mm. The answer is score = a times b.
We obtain 0.0026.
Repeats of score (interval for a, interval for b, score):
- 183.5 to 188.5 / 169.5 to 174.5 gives 0.0004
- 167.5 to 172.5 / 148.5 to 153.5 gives 0.0058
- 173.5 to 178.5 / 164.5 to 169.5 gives 0.0006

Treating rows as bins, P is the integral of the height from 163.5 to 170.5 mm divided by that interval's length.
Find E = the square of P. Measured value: 1.89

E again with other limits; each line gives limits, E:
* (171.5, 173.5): 1.60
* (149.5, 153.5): 1.26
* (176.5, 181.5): 1.55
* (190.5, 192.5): 1.96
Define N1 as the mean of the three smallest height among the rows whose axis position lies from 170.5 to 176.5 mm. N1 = 1.25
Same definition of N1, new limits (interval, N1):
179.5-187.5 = 1.26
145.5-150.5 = 0.97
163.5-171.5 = 1.28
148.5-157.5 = 1.00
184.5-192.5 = 1.29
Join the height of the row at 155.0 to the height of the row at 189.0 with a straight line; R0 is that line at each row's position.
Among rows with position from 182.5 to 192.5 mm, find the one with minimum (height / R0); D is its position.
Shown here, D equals 187.0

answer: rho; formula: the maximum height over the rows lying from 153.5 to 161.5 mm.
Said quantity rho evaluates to 1.545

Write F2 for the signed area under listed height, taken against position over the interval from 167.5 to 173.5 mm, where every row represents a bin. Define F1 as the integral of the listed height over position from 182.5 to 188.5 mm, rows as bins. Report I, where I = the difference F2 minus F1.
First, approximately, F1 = 7.8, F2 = 7.76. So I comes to -0.09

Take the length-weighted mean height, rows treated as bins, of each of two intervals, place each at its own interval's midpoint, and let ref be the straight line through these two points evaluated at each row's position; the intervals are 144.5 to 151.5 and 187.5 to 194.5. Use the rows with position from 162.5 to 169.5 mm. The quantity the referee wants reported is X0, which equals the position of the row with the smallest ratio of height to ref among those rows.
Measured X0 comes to 169.0 mm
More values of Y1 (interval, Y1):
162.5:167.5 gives 163.0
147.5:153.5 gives 153.0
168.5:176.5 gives 169.0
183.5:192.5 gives 184.0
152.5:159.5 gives 153.0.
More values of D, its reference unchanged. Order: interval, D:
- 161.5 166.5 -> 166.0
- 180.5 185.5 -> 181.0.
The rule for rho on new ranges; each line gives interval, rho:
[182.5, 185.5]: 1.359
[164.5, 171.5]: 1.468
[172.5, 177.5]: 1.276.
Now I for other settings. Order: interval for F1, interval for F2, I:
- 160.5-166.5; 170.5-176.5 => -1.14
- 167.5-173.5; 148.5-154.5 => -0.93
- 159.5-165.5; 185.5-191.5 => -0.71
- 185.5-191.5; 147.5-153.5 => -1.69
